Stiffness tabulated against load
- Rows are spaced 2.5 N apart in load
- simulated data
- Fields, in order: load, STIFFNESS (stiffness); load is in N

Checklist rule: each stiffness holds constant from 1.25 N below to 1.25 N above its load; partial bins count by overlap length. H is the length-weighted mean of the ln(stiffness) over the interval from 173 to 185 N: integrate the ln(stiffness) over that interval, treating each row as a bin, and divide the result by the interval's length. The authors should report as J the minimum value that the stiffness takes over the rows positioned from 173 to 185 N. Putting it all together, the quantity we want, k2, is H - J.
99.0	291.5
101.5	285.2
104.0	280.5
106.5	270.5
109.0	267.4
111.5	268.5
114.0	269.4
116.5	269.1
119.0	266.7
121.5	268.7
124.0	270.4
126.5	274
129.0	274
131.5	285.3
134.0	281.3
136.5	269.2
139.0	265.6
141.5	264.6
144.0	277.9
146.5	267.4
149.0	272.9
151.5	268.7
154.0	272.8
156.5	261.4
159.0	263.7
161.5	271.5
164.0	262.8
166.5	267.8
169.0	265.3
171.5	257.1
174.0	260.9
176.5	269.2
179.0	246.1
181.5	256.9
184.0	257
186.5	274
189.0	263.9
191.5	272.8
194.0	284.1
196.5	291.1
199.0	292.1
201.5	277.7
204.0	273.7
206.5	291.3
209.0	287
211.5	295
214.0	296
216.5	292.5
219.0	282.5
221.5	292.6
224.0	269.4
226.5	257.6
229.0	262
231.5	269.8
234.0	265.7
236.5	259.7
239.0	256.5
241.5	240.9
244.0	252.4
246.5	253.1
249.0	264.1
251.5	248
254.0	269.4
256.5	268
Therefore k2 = -241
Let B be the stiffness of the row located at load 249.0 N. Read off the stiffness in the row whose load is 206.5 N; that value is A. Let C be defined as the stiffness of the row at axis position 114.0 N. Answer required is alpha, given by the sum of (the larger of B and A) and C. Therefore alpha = 561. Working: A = 291.3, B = 264.1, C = 269.4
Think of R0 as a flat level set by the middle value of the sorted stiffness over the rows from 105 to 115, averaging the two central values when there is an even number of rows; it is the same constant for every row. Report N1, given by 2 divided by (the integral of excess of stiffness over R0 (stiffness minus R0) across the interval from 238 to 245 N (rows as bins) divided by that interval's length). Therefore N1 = -0.1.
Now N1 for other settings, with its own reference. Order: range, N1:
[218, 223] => 0.1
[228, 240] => -0.3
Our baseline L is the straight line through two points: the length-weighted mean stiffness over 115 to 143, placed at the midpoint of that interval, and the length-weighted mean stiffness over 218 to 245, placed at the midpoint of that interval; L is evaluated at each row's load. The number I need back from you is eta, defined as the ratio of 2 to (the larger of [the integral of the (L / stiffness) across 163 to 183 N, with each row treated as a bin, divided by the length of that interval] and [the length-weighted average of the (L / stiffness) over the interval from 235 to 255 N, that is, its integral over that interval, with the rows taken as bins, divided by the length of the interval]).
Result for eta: 1.94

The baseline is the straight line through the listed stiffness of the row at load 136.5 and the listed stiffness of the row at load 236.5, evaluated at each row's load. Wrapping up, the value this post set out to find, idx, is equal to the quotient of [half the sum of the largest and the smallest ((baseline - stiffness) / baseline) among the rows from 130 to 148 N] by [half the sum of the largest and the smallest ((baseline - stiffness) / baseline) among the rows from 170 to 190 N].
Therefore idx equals -1.2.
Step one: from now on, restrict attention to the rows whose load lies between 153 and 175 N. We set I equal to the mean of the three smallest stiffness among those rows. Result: 260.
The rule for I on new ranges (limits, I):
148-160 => 265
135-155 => 266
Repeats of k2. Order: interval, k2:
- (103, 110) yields -262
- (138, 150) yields -259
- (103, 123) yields -261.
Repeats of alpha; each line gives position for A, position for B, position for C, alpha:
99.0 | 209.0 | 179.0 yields 538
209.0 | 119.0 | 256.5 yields 555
